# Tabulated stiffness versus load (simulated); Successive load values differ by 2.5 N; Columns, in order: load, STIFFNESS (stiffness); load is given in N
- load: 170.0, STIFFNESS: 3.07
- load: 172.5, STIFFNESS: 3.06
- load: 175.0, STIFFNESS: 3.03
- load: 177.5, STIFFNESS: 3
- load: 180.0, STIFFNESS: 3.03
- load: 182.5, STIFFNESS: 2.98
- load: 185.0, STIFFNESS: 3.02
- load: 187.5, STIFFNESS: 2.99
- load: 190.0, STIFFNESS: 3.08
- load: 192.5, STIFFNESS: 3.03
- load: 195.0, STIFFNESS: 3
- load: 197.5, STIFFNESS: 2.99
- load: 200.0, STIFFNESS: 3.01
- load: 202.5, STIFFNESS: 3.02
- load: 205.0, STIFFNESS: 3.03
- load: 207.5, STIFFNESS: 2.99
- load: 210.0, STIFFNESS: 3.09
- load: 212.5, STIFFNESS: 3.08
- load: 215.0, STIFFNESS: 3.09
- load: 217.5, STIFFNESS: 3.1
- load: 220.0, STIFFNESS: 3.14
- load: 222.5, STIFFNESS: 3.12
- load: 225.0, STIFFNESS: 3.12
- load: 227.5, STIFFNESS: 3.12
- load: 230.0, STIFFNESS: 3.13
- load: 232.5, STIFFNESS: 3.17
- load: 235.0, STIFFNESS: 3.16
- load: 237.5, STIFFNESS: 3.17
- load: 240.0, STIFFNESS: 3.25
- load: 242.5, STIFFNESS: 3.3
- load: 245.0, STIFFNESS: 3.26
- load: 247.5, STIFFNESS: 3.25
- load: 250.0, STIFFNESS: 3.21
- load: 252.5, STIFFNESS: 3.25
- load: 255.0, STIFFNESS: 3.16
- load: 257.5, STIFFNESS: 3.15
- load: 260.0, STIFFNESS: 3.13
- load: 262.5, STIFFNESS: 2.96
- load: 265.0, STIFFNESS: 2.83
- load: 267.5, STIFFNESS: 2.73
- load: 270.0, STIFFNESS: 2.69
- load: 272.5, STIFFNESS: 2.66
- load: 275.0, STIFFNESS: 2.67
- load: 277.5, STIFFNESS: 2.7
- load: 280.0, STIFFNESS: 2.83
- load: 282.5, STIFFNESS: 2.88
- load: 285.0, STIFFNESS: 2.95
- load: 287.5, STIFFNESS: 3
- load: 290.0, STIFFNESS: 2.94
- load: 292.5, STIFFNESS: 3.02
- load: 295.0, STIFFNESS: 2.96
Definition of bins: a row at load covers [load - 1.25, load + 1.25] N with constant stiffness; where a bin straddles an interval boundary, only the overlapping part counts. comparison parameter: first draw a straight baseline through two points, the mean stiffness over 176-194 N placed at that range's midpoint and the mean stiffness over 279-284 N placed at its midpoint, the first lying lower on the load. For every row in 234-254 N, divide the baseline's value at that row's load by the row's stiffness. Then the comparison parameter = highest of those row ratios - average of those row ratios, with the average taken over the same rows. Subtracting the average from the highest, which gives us 0.025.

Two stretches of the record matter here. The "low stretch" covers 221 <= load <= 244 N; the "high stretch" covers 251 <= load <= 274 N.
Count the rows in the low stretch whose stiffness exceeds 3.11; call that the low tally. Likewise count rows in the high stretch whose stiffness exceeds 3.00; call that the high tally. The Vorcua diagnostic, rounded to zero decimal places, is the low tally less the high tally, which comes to 5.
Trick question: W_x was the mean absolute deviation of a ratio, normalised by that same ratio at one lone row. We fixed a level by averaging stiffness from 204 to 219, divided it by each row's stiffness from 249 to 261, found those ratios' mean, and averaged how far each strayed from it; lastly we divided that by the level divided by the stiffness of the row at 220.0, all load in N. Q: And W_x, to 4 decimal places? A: 0.0123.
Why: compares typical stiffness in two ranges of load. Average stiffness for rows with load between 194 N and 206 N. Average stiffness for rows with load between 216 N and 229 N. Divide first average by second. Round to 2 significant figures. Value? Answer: 0.96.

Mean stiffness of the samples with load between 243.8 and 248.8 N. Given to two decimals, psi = 3.25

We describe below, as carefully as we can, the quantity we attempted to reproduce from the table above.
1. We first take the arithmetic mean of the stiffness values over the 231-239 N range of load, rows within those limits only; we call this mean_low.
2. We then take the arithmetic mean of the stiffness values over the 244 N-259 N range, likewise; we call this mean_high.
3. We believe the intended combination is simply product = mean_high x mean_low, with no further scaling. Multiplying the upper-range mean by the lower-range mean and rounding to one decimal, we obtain 10.2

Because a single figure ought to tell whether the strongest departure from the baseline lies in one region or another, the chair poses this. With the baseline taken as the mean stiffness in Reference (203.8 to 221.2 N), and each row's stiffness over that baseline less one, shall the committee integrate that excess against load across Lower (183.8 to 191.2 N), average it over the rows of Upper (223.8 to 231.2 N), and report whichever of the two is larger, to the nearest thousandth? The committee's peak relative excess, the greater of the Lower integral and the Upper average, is 0.016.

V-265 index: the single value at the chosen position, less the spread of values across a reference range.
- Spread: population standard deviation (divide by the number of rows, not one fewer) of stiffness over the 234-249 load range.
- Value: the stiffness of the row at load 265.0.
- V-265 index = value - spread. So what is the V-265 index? 2.78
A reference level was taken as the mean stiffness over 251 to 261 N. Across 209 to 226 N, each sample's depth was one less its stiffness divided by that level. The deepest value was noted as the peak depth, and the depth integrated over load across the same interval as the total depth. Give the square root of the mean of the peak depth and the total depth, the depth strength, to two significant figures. 0.45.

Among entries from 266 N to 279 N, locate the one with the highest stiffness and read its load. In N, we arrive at 267.5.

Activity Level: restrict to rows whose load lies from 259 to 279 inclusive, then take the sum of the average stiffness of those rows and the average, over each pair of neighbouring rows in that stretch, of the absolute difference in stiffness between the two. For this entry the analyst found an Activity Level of 2.87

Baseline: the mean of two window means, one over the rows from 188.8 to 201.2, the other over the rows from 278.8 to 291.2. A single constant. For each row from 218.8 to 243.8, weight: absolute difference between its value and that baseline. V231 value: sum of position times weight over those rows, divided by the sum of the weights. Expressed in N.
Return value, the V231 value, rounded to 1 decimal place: 233.0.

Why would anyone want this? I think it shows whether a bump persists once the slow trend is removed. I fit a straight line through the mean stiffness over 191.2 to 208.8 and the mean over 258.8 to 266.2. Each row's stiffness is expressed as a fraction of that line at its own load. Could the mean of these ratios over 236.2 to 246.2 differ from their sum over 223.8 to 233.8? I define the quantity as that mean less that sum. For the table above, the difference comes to -3.10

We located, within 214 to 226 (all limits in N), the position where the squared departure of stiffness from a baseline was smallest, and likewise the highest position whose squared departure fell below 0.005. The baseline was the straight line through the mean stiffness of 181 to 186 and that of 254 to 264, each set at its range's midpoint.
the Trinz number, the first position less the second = -10.0 N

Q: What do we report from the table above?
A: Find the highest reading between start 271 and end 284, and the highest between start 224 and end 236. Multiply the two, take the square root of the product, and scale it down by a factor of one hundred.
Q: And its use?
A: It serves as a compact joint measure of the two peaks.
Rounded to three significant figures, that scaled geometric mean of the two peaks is 0.0302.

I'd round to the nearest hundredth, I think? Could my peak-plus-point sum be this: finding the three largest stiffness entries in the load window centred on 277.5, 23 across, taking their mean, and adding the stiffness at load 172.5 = 6.00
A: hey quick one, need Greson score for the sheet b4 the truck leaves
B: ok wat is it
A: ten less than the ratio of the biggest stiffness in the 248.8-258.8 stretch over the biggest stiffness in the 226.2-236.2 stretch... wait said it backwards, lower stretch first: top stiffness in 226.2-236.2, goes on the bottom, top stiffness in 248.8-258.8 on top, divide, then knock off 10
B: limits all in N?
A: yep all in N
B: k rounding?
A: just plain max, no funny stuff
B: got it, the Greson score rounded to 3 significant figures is -8.97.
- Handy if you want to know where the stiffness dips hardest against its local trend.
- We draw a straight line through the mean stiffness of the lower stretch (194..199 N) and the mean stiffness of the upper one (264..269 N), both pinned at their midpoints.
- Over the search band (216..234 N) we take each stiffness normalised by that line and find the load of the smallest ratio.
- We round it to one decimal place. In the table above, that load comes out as 217.5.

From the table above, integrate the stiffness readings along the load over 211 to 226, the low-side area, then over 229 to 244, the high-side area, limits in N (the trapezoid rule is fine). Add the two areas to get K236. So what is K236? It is 94.6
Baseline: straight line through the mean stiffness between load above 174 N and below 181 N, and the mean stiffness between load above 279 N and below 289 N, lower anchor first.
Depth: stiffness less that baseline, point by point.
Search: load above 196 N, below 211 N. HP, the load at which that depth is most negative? 197.5 N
